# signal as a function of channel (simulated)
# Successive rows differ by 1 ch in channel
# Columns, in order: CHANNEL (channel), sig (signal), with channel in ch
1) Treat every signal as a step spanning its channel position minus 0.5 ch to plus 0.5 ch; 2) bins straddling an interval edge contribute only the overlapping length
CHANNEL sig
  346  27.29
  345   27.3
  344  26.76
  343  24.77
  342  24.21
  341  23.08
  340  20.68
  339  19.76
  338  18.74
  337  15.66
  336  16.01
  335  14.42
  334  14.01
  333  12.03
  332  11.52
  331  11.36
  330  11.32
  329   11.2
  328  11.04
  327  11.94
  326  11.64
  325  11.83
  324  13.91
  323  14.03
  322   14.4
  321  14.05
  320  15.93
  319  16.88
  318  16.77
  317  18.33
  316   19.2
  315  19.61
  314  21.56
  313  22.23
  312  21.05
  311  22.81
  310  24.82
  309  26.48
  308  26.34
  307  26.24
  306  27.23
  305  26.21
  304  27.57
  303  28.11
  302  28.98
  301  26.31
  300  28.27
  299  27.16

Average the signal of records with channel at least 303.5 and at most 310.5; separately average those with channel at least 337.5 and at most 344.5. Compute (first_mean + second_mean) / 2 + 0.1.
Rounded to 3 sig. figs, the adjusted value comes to 24.6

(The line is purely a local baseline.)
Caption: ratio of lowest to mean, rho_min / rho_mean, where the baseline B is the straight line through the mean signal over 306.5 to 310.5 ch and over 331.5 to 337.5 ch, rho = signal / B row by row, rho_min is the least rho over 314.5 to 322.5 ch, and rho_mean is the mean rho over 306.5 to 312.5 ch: 0.72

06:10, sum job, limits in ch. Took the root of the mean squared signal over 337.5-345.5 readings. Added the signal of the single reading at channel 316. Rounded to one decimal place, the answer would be 42.6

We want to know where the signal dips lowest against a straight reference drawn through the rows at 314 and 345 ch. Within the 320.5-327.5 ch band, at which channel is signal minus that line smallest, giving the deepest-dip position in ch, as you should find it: 326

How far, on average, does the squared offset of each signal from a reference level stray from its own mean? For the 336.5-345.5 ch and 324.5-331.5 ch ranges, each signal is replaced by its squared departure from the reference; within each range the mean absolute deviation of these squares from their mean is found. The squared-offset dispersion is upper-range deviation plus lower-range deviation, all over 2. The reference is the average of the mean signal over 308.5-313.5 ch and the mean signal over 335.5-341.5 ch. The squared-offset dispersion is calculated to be 9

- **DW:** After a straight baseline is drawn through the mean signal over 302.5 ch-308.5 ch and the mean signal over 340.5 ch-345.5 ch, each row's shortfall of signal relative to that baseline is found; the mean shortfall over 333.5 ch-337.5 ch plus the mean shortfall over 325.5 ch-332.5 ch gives 25.0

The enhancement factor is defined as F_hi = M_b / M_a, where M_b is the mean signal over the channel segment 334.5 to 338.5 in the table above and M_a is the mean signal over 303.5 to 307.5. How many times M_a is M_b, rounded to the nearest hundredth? 0.60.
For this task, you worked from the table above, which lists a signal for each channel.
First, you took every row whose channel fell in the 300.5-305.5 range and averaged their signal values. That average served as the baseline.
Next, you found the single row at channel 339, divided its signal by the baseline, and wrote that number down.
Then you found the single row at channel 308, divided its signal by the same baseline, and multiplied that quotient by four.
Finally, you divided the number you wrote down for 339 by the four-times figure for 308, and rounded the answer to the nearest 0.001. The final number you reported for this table 0.188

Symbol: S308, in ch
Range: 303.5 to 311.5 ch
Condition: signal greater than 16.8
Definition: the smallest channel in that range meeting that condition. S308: 304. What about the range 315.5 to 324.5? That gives 316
